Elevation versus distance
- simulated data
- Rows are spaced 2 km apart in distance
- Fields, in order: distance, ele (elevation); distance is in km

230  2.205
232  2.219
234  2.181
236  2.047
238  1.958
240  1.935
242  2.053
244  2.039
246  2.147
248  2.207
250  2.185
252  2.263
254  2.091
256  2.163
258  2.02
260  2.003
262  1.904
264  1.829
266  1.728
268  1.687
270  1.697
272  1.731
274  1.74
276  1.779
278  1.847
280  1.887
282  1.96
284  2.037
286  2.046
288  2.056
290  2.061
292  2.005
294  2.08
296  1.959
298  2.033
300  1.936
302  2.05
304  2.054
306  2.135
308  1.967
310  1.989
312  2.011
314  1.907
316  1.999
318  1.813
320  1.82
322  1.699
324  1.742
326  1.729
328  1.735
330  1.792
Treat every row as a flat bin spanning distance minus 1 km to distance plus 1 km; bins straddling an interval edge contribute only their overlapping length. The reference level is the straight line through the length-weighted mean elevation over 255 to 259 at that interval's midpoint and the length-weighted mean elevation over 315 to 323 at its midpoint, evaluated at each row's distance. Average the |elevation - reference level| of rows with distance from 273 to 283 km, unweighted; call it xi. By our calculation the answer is 0.161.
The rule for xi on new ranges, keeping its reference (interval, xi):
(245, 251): 0.051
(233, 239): 0.117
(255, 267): 0.156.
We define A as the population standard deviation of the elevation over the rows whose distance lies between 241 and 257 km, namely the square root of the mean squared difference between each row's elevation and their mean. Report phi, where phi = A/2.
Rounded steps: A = 0.073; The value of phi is 0.036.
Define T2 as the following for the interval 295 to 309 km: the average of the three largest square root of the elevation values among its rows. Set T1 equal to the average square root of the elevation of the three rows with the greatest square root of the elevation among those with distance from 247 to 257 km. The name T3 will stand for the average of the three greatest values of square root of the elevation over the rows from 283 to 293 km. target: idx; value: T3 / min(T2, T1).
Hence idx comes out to 0.99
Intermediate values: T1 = 1.49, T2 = 1.44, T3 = 1.433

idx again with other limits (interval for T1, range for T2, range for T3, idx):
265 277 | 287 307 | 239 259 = 1.13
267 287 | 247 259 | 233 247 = 1.03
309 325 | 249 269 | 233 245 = 1.02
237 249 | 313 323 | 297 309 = 1.04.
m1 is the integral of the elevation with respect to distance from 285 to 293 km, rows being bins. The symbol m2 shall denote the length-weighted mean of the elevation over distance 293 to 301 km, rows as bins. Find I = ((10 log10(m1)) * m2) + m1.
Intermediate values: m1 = 16.3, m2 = 2.00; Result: 40.6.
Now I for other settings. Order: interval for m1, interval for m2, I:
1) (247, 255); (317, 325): 39.5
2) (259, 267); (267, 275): 35.0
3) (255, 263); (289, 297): 40.7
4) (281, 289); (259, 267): 38.8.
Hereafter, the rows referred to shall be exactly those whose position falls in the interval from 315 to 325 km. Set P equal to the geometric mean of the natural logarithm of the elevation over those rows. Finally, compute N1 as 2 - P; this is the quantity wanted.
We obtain 1.41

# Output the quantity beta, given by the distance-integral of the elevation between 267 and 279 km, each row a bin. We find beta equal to 21.0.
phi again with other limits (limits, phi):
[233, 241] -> 0.048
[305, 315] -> 0.038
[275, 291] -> 0.051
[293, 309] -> 0.032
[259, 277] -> 0.050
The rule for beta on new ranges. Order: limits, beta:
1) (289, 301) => 24.1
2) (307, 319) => 23.4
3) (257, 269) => 22.3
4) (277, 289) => 23.7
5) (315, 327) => 21.6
